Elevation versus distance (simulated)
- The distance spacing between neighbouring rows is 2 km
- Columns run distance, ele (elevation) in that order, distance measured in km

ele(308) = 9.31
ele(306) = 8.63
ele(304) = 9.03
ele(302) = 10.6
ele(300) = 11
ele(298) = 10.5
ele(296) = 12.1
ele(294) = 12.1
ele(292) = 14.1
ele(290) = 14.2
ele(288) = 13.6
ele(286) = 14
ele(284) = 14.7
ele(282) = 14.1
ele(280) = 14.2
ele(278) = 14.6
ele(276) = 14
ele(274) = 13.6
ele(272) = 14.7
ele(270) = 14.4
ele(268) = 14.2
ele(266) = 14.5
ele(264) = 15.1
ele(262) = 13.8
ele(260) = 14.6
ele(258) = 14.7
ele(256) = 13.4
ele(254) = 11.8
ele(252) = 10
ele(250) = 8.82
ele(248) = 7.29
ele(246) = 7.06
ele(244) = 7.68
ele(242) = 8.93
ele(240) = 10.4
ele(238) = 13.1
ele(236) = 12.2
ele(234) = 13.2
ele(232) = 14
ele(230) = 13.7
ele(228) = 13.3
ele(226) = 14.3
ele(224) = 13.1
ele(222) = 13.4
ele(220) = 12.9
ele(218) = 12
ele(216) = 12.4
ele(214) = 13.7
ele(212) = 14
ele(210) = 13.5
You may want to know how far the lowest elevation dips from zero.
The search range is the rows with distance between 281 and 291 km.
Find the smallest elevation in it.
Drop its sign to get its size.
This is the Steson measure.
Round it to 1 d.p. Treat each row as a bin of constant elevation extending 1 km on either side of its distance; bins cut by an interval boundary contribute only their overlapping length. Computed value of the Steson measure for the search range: 13.6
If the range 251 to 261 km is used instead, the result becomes 10.0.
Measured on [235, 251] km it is 7.1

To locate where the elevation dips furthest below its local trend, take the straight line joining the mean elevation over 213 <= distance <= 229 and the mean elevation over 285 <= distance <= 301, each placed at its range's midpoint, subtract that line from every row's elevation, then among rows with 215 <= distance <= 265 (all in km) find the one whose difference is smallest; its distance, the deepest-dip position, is 246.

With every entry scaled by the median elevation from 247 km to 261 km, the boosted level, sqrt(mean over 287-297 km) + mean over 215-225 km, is 2.14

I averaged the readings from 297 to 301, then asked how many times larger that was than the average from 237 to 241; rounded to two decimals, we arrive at 0.91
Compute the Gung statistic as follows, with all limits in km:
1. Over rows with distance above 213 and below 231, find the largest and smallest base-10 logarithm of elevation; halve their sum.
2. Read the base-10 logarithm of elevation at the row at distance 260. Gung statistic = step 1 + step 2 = 2.28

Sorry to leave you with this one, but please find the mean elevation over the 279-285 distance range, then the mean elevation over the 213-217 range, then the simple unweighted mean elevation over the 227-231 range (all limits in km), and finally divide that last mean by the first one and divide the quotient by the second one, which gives 0.072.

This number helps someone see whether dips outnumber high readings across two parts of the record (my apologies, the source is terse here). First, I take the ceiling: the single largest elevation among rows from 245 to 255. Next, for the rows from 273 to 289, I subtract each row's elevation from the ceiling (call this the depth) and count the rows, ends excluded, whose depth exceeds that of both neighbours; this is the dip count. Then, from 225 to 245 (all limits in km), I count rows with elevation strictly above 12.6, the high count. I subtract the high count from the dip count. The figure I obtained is -5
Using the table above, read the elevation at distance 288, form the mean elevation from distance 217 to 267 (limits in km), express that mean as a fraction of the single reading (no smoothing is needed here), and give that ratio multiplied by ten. 8.9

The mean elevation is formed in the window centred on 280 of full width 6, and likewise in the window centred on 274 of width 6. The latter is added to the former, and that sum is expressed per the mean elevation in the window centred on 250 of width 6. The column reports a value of 3.3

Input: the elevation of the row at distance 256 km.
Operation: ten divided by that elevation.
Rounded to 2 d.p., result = 0.75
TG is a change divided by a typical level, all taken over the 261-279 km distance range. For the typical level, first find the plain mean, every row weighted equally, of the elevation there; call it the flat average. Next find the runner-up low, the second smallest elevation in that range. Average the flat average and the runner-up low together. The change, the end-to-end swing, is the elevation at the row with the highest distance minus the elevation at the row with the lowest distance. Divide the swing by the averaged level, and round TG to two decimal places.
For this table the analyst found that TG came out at 0.06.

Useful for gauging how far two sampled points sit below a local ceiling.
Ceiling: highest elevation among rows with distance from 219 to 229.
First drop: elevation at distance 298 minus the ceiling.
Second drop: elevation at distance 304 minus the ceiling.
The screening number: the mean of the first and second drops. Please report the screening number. -4.5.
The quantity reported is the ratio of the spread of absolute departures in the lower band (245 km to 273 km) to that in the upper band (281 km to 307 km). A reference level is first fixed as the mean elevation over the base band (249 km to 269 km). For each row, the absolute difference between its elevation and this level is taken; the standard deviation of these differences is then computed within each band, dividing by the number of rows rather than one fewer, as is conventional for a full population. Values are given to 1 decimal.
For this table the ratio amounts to 1.5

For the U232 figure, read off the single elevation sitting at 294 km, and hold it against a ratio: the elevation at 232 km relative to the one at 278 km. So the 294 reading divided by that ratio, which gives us 12.6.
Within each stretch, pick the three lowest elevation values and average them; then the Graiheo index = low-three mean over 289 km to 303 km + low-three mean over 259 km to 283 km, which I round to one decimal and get 24.5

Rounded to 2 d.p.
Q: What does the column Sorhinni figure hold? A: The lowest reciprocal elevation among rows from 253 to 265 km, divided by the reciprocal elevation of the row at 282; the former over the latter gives 0.93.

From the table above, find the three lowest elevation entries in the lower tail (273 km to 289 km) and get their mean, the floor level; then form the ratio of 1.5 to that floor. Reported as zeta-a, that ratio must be 0.109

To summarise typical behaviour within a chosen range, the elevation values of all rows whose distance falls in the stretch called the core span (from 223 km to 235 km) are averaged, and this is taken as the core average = 13.6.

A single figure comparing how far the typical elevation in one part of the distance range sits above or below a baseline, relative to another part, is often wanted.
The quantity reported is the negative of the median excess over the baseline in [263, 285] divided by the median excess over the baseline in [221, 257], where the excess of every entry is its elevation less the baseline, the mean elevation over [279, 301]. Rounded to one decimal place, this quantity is 2.5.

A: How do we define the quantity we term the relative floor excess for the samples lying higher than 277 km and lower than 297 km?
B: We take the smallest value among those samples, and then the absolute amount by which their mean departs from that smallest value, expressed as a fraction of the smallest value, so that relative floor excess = 0.14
